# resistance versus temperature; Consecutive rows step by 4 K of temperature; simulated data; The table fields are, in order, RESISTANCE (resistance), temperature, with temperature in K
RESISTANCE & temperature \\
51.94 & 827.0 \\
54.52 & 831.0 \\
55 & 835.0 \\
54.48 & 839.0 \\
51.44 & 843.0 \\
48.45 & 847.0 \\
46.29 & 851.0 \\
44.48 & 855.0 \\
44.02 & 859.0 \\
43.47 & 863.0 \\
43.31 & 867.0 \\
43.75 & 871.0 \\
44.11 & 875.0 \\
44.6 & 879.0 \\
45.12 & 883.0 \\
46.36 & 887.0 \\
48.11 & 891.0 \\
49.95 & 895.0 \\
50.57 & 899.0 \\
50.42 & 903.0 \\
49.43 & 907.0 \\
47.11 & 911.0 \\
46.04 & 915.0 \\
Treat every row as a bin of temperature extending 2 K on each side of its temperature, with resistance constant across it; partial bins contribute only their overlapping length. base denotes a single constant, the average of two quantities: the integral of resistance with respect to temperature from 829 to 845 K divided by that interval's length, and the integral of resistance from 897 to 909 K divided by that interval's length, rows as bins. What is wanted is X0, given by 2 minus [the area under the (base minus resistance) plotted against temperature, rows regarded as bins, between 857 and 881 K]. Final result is -193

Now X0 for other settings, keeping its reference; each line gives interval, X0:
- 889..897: -22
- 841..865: -133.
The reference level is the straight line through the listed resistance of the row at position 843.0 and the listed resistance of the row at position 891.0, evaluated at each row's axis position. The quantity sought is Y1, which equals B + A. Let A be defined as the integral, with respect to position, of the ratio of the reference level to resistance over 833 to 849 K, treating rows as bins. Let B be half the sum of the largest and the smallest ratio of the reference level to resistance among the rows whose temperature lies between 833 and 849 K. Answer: 16.8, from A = 15.8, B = 1.00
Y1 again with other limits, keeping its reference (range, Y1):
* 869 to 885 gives 18.8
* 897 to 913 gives 16.2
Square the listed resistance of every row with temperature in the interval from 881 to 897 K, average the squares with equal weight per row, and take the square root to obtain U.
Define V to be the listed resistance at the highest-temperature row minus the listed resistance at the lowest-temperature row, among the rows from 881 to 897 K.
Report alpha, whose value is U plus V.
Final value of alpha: 52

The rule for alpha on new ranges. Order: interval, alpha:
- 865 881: 45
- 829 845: 51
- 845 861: 41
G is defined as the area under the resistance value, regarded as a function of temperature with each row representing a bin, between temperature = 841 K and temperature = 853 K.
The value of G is 585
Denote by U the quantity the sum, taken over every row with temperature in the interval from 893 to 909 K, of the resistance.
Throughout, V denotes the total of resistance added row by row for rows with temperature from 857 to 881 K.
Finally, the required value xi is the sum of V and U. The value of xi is 464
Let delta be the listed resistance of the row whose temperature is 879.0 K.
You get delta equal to 44.6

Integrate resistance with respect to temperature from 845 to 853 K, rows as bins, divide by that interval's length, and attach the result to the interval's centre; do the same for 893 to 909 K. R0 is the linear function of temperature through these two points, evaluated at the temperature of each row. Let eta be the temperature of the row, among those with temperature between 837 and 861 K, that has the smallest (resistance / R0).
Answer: 859.0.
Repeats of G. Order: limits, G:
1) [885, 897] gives 578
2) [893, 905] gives 604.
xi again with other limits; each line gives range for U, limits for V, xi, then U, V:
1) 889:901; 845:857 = 288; 149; 139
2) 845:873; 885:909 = 609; 314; 295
